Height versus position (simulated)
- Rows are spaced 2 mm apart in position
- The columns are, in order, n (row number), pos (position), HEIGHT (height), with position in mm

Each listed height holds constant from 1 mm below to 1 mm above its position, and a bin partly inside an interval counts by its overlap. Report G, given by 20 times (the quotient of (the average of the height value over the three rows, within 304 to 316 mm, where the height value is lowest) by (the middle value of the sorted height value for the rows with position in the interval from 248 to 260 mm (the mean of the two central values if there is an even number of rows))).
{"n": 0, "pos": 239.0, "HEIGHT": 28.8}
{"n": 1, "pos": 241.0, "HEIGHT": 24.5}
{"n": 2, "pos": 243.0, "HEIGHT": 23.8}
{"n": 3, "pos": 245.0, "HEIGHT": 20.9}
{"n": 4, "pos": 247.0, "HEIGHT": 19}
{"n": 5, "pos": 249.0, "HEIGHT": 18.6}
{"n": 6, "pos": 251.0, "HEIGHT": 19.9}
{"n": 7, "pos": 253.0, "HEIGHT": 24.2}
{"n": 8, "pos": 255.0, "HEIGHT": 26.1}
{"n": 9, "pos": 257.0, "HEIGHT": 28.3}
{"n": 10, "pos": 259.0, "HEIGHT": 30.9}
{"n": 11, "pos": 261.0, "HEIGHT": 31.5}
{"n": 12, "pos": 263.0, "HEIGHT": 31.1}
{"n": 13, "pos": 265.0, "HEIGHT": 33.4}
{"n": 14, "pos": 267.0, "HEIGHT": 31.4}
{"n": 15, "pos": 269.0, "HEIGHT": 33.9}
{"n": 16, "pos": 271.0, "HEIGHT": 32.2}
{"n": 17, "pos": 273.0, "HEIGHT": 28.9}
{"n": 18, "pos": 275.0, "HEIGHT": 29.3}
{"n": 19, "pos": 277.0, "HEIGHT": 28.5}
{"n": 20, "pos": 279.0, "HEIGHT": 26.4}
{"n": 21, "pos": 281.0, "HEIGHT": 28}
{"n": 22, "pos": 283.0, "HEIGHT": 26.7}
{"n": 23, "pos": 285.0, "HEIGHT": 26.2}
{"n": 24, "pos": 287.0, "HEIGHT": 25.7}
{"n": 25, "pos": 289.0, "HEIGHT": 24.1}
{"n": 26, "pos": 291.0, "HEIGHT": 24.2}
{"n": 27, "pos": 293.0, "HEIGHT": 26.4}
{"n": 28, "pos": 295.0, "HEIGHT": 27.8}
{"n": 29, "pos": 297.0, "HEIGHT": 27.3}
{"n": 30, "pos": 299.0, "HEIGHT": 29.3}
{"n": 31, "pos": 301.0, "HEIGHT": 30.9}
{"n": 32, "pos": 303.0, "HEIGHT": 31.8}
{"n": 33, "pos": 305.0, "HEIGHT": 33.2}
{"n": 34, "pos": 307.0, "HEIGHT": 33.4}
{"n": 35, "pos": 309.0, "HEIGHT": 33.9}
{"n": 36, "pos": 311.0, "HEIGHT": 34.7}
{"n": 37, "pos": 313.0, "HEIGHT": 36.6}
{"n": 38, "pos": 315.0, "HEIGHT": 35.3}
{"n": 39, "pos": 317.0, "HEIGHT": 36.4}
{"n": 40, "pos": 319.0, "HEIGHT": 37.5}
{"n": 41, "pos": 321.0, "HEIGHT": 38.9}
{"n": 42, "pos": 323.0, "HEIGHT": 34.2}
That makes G 27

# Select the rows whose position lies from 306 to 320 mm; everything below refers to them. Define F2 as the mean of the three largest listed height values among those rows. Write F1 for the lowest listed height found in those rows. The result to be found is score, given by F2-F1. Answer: 3.4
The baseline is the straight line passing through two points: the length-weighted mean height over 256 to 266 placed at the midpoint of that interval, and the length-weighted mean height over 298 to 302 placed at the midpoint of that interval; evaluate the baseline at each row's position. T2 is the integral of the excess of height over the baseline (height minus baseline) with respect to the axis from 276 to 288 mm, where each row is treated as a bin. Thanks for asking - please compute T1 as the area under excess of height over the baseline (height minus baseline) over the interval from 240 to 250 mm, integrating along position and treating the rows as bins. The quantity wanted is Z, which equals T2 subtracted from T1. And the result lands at -57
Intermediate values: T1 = -101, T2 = -43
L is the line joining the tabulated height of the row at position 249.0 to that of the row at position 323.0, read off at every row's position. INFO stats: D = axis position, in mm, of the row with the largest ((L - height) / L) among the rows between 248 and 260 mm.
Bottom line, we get 249.0 mm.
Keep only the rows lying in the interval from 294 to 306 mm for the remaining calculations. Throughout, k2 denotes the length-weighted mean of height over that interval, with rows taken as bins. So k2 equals 30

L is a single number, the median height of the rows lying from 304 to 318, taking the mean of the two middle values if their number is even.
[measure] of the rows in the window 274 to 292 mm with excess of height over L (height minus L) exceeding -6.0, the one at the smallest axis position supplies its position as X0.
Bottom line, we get 275.0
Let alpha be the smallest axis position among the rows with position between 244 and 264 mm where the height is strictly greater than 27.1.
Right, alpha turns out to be 257.0 mm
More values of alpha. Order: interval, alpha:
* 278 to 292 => 281.0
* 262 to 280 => 263.0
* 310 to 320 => 311.0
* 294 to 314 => 295.0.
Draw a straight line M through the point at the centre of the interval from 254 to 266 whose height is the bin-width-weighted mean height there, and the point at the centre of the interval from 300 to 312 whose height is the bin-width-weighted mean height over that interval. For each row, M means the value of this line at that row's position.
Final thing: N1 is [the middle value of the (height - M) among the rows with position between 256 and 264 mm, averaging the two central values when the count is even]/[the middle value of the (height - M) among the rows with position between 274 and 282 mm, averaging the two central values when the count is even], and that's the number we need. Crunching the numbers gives -0.2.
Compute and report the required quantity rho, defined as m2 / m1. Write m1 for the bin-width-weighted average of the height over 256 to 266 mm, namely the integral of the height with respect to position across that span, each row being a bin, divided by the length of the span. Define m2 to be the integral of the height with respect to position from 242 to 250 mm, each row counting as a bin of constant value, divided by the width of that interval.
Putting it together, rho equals 0.7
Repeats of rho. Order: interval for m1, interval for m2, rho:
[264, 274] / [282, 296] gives 0.8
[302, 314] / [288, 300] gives 0.8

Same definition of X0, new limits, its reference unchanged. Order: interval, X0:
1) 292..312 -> 299.0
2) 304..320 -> 305.0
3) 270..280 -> 271.0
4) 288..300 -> 299.0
